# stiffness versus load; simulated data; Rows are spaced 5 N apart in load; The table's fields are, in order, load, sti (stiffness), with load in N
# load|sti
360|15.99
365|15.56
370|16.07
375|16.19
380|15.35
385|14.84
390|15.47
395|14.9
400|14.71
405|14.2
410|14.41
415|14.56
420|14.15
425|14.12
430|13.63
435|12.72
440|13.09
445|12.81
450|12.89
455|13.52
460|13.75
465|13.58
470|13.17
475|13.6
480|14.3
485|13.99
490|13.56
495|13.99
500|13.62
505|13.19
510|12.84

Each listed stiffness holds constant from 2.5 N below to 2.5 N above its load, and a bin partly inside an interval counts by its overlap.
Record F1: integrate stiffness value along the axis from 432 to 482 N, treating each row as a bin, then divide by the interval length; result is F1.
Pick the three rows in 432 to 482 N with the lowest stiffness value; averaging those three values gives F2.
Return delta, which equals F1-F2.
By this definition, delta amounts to 0.53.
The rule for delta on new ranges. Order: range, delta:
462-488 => 0.28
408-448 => 0.79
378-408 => 0.31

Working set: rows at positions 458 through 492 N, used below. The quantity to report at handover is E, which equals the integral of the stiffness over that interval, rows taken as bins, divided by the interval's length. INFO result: 13.7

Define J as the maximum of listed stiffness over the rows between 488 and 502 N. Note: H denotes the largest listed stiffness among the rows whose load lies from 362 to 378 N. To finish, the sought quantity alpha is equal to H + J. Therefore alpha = 30.2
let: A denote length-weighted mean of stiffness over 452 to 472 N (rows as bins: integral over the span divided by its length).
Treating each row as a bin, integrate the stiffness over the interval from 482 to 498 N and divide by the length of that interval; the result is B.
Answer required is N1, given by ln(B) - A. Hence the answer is -10.9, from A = 13.5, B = 13.9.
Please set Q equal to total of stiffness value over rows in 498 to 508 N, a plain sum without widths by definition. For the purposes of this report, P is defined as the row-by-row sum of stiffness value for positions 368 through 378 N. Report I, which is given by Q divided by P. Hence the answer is 0.83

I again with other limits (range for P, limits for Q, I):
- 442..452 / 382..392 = 1.18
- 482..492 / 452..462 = 0.99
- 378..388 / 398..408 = 0.96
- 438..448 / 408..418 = 1.12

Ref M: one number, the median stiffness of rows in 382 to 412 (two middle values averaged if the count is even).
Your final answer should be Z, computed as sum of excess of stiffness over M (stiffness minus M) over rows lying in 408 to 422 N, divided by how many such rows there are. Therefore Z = -0.4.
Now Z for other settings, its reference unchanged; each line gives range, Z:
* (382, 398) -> 0.3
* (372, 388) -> 0.7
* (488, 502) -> -1.1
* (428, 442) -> -1.6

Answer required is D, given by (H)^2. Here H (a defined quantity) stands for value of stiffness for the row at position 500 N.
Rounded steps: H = 13.62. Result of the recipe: 186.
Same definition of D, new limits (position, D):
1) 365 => 242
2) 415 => 212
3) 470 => 173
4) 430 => 186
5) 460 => 189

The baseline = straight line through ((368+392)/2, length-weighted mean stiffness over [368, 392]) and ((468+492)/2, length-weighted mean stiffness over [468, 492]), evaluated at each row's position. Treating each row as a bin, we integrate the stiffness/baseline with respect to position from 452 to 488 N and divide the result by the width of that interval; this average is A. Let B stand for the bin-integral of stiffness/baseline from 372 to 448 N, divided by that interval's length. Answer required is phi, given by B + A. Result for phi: 1.94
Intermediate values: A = 0.98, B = 0.95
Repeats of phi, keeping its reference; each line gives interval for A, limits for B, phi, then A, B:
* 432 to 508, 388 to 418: 1.94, 0.97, 0.97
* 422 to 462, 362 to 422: 1.90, 0.92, 0.98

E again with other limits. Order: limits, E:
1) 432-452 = 12.9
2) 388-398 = 15.1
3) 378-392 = 15.2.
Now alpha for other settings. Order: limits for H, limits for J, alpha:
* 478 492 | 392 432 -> 29.2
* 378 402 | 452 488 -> 29.8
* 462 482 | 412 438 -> 28.9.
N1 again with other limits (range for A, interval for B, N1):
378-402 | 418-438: -12.4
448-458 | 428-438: -10.7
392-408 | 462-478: -12.0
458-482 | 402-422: -11.0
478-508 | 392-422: -11.1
